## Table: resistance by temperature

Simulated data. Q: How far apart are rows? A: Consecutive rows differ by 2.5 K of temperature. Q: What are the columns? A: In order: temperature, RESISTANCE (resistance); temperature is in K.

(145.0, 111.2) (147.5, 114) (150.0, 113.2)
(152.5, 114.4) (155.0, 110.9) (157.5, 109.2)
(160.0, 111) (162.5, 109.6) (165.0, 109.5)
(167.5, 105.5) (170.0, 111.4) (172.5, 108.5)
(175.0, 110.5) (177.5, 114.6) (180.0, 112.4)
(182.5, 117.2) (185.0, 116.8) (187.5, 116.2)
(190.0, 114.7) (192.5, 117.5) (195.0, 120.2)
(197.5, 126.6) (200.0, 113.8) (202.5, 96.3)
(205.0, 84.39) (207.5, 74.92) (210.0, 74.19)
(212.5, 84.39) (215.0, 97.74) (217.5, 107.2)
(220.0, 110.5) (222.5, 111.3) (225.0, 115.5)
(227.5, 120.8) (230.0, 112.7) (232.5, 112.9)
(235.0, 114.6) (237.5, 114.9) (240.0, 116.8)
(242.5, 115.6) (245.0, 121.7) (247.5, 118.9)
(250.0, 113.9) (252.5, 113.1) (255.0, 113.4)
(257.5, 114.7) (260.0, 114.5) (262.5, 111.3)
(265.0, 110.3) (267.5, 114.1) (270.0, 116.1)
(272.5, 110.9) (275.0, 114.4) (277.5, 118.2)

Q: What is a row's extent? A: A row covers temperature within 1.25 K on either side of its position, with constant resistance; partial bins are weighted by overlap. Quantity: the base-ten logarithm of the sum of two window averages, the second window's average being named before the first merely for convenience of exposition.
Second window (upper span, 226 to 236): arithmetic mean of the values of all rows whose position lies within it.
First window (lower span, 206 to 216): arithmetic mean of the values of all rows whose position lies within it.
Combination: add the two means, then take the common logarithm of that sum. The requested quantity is 2.30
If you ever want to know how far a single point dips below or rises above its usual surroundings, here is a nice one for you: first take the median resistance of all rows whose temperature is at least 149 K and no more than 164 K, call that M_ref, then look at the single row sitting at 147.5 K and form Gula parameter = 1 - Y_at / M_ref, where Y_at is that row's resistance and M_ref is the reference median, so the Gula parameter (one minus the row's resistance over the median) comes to -0.027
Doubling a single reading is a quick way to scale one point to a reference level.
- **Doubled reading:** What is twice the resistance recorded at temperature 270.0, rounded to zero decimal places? 232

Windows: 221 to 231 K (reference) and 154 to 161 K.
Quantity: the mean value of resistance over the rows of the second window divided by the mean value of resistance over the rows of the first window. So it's 0.96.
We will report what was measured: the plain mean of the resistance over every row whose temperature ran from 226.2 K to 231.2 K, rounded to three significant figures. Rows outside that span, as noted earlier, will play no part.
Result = 117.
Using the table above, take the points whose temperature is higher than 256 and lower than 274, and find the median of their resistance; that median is 114.1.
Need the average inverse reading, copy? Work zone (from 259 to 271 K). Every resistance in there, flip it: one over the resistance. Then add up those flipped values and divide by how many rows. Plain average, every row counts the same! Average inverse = 0.0088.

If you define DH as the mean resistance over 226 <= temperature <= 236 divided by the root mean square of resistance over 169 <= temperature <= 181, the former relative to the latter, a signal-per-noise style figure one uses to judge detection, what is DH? 1.03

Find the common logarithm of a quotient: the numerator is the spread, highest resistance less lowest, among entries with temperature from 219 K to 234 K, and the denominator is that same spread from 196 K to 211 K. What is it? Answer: -0.7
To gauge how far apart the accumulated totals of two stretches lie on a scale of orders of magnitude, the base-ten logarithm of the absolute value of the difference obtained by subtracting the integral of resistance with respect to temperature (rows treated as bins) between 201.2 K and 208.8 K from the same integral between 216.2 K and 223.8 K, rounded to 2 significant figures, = 2.3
